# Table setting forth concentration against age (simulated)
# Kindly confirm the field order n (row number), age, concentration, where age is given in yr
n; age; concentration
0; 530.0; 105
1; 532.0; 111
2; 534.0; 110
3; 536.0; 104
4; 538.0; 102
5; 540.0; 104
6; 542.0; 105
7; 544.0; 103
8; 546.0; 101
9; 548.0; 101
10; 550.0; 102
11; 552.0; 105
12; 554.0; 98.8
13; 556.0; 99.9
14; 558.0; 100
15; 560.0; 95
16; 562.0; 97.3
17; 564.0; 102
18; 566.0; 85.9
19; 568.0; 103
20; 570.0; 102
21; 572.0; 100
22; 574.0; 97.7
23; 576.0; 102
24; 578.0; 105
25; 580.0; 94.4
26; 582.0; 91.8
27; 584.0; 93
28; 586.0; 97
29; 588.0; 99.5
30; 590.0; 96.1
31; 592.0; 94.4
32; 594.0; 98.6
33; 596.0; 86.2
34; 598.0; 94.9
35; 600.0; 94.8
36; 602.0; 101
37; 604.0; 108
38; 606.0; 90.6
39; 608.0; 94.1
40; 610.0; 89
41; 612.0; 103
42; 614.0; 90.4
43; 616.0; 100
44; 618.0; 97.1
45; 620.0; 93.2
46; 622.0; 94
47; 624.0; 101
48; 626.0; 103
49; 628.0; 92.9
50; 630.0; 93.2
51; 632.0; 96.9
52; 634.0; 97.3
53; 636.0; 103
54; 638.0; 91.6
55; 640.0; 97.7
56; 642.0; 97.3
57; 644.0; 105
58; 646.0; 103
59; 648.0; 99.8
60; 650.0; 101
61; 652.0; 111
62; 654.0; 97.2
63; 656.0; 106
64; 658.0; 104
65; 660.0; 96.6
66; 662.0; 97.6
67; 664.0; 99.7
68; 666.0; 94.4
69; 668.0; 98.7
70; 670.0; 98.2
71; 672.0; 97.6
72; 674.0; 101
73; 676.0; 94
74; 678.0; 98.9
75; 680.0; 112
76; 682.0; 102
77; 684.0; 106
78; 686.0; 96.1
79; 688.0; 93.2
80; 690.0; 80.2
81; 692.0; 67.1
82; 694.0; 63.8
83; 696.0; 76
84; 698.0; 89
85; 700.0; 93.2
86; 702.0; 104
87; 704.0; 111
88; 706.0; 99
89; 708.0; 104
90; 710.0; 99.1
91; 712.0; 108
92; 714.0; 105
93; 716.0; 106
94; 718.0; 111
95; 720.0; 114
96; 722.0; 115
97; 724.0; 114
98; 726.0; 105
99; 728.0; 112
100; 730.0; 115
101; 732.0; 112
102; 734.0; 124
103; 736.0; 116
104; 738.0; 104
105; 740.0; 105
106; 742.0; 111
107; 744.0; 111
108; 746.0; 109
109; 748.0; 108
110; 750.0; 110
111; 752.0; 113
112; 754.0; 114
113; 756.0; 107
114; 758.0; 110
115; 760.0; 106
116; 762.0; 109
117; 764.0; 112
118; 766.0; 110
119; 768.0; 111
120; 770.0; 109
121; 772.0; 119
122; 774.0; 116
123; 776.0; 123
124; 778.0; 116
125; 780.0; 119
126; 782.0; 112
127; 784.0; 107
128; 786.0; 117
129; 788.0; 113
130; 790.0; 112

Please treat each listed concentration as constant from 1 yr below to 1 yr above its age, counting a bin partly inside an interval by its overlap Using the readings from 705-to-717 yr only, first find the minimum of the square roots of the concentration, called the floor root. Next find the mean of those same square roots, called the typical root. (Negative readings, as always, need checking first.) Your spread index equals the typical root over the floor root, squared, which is 1.05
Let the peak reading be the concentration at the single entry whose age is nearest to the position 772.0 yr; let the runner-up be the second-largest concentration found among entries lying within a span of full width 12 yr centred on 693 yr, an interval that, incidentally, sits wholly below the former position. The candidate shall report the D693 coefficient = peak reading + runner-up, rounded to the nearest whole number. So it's 208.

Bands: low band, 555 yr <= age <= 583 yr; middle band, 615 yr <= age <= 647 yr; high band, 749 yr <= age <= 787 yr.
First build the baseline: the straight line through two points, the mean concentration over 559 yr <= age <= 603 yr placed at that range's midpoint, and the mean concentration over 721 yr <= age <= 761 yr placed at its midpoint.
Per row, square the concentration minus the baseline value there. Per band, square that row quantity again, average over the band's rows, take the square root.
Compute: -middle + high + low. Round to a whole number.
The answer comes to 28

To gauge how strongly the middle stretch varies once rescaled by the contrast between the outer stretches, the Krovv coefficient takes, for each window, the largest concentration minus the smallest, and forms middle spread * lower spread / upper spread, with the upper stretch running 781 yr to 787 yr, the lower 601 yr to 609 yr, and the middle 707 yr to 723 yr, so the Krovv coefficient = 28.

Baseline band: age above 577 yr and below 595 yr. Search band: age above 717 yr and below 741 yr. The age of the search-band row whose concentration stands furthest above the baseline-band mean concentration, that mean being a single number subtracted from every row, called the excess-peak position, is 734.0 yr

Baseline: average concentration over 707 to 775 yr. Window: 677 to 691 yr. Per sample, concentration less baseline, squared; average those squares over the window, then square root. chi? 15.3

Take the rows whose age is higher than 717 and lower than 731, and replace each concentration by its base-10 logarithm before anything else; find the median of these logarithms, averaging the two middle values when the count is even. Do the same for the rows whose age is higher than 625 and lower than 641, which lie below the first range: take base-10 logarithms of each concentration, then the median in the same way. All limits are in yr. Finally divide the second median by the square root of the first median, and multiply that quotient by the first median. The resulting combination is 2.85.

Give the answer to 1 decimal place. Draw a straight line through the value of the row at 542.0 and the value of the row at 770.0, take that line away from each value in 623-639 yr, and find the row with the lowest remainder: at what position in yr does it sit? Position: 638.0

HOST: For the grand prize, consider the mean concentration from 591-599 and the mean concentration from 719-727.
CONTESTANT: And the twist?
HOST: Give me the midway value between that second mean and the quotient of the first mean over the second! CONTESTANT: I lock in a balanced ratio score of 56.4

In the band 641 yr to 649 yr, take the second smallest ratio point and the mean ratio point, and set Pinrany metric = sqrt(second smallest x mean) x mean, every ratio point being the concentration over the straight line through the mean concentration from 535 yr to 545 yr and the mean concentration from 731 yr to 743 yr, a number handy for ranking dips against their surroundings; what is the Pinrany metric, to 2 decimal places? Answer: 0.87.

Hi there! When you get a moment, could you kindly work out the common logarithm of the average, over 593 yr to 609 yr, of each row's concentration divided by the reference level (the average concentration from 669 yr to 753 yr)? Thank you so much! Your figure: -0.03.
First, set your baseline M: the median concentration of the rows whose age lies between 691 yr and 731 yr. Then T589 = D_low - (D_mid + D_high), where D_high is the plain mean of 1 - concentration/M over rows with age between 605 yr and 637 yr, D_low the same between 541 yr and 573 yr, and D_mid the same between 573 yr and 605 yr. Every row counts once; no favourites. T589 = -0.11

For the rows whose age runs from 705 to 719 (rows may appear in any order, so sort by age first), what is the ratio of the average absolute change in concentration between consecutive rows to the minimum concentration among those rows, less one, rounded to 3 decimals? -0.953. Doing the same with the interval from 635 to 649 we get -0.944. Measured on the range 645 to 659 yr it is -0.933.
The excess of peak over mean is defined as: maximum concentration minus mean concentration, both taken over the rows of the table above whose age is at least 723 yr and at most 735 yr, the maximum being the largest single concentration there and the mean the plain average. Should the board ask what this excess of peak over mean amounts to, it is 10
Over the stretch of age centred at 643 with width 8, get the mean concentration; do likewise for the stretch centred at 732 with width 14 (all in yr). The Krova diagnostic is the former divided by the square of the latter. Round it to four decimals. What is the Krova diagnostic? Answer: 0.0080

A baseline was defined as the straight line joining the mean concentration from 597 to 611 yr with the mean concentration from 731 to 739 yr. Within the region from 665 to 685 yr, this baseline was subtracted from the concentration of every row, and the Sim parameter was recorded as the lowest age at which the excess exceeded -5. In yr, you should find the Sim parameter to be 674.0 yr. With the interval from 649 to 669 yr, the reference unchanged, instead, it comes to 650.0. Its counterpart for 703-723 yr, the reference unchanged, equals 704.0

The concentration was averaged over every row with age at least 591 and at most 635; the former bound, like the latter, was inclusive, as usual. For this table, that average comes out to 96.1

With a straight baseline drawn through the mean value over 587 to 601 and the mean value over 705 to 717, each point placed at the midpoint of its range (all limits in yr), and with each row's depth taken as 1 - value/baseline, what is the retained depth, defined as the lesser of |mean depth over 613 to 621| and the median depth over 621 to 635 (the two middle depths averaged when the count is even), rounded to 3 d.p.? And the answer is 0.008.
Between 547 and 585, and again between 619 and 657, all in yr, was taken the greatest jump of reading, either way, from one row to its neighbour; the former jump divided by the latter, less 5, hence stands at -3.76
